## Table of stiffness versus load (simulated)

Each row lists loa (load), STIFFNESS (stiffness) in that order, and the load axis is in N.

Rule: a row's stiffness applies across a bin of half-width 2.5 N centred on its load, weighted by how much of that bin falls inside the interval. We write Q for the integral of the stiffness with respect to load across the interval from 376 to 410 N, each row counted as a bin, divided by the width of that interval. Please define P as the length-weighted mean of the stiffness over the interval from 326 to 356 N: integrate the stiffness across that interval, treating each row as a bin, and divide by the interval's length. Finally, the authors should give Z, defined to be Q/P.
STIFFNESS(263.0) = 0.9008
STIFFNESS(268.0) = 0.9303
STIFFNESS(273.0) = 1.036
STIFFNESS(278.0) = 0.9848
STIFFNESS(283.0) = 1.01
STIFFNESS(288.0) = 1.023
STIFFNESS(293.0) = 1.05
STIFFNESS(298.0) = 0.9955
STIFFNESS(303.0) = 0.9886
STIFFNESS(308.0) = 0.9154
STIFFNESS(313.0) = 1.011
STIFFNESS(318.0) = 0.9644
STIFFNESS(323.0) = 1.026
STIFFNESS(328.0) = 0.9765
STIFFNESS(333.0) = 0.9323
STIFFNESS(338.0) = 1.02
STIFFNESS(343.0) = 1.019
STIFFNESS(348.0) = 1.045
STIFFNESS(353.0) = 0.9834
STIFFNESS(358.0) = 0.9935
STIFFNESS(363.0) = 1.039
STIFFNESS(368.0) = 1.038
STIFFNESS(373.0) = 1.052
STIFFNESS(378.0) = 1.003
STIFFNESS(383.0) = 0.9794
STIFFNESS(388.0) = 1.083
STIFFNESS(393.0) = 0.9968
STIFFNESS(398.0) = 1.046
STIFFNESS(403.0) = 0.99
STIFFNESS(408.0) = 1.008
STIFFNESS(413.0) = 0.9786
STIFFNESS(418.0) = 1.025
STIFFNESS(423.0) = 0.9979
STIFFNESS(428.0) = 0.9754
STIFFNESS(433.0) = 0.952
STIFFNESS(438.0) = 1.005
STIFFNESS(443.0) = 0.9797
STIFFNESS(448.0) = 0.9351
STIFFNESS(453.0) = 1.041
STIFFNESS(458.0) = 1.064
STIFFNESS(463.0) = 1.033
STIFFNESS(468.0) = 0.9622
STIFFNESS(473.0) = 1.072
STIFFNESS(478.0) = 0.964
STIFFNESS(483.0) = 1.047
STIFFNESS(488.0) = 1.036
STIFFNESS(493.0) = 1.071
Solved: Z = 1.02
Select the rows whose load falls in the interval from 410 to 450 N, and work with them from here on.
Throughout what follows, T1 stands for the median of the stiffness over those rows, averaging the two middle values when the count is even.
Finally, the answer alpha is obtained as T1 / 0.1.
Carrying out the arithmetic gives 9.8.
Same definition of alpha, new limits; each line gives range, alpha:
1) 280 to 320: 10.0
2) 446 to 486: 10.4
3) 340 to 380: 10.3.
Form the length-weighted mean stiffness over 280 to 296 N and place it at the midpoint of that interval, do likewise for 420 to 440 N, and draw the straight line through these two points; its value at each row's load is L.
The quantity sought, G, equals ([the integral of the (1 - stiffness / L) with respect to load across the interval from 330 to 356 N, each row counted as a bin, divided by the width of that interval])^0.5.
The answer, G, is 0.097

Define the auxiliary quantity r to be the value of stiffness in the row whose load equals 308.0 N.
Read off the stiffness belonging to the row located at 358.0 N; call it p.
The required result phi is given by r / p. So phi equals 0.92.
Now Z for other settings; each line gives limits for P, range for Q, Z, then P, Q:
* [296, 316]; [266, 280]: 1.01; 0.98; 0.99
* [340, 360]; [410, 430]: 0.98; 1.01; 1.00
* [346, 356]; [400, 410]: 0.99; 1.01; 1.00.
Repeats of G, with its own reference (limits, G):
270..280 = 0.145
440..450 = 0.135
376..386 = 0.050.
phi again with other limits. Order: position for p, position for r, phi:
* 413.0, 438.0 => 1.03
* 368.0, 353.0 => 0.95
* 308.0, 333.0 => 1.02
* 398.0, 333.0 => 0.89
